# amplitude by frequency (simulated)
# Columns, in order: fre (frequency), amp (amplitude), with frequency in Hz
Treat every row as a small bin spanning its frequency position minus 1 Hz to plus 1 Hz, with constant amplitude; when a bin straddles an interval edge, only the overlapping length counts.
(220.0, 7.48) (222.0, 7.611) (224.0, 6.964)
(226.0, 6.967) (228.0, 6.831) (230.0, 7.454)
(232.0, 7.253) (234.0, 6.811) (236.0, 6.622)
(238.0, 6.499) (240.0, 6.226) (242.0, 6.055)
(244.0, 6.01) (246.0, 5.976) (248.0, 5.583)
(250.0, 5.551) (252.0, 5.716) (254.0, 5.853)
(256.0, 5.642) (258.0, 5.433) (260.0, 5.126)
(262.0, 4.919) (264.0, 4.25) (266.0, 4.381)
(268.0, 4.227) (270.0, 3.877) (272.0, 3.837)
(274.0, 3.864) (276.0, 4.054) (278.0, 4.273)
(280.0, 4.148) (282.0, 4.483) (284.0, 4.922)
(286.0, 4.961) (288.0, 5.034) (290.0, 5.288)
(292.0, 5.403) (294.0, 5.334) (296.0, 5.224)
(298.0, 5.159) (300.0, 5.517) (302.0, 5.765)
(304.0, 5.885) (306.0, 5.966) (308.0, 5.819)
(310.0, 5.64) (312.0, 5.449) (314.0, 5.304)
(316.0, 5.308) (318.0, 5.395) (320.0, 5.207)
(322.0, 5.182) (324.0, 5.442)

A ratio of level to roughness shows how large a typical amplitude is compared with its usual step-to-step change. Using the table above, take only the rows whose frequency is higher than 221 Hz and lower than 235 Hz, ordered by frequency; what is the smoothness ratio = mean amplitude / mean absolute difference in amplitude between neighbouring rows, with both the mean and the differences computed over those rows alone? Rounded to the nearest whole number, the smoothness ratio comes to 21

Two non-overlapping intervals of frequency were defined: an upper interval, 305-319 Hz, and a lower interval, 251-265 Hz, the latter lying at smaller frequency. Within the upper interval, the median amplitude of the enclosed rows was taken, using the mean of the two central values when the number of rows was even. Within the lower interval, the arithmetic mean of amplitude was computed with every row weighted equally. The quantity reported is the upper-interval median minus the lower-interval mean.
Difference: 0.2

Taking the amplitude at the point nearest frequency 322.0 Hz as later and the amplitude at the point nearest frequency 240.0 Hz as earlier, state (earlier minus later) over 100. 0.010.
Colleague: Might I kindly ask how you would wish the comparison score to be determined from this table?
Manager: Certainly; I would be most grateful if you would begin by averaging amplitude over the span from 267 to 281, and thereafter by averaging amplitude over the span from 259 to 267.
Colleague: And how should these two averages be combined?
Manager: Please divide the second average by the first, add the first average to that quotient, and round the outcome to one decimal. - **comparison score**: 5.2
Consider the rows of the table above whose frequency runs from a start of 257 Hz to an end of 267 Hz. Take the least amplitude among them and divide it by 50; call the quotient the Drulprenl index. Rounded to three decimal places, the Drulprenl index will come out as 0.085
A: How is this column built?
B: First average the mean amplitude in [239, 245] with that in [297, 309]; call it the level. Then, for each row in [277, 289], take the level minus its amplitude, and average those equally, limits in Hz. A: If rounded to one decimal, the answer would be 1.3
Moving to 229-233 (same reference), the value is -1.5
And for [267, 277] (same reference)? 1.9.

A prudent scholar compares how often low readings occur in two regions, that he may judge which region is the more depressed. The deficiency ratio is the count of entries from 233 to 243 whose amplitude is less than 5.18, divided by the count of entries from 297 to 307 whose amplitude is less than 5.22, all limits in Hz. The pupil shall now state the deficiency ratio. 0.0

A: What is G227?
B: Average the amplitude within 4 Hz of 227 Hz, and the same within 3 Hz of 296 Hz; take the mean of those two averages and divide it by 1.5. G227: 4.10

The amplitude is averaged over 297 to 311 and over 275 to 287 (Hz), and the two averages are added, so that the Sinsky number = 10.2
